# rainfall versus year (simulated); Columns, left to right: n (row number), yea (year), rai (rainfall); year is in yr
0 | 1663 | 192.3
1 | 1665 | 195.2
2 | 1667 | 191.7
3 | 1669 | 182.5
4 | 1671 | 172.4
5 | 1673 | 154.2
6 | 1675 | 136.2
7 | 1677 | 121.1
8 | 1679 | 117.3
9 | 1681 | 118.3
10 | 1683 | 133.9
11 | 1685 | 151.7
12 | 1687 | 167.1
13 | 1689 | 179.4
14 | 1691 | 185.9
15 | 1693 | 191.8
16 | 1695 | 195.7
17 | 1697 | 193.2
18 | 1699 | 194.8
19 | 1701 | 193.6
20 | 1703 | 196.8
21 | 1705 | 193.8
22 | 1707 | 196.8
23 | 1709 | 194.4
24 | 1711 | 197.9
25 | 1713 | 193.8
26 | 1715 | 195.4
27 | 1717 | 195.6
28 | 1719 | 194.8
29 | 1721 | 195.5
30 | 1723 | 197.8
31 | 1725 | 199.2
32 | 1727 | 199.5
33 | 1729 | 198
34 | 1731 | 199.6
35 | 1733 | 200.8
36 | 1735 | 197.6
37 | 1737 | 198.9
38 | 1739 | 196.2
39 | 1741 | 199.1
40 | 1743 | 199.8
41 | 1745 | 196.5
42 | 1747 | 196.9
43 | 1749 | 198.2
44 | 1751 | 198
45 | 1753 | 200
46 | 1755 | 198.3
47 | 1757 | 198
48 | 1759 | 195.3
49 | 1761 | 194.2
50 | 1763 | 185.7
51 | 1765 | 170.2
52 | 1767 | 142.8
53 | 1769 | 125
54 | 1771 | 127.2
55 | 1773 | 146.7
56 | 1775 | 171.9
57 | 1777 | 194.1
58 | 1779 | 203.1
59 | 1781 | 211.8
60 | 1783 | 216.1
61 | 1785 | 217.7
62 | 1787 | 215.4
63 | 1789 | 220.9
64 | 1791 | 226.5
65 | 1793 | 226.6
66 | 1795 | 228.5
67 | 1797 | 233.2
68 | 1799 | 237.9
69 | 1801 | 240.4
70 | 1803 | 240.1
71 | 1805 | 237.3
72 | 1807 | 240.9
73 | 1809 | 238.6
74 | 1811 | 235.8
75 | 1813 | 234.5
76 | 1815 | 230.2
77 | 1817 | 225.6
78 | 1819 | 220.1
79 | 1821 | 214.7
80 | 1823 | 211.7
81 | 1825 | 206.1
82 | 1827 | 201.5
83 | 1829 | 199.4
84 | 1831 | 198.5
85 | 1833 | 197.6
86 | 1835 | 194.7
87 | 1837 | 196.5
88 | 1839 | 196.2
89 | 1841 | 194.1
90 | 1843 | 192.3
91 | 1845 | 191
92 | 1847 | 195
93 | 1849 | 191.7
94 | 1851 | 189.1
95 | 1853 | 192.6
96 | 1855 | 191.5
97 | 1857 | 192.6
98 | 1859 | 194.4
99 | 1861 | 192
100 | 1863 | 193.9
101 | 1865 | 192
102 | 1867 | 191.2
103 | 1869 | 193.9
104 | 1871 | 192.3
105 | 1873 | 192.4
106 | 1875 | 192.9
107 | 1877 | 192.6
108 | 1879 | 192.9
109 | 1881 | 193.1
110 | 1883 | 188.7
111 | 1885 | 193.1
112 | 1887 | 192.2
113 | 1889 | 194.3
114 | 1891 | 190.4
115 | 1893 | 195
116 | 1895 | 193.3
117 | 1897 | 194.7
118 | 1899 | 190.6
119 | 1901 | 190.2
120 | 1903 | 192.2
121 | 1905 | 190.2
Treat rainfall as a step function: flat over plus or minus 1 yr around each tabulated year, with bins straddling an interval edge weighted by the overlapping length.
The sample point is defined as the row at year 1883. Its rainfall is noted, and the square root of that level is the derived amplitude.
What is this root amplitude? 13.7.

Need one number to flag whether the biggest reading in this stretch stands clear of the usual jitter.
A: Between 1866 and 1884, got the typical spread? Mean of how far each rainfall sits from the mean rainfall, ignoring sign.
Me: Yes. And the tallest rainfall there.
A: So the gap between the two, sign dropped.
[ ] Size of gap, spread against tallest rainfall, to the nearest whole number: 193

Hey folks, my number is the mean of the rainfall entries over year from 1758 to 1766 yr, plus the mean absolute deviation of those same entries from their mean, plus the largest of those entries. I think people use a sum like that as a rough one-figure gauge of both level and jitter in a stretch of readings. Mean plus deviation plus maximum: 390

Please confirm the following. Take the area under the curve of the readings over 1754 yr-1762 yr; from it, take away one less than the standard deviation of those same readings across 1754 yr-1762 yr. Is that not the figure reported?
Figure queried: 1571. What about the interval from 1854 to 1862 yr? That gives 1541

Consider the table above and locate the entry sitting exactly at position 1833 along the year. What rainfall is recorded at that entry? 197.6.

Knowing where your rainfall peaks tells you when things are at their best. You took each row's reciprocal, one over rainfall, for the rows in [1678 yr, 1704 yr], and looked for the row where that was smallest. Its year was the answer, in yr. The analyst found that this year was 1703 yr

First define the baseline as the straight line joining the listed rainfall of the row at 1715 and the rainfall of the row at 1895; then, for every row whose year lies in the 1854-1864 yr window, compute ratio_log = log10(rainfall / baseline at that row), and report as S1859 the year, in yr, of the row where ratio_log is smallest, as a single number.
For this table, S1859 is 1855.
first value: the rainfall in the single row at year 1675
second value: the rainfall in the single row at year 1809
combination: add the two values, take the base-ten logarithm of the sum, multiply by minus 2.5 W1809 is -6.43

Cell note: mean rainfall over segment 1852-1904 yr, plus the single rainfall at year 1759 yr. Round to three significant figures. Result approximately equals 388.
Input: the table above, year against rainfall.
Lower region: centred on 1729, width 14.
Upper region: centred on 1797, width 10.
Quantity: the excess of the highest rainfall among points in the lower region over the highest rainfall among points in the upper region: -40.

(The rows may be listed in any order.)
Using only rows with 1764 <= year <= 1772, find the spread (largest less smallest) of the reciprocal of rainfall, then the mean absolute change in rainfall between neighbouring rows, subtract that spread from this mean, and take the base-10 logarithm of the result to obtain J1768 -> 1.2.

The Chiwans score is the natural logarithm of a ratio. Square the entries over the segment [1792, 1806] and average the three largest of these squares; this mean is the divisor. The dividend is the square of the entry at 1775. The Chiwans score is -0.66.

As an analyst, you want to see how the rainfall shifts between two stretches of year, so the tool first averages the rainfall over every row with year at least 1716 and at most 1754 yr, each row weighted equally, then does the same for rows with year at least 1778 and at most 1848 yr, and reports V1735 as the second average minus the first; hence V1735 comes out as 18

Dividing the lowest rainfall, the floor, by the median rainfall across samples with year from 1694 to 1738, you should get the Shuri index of 1.0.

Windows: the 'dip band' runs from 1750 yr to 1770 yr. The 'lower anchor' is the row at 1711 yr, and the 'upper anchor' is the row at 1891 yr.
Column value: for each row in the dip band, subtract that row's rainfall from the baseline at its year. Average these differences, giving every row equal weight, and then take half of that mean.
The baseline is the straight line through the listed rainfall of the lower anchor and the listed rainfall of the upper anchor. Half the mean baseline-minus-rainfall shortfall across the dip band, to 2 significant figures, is 7.6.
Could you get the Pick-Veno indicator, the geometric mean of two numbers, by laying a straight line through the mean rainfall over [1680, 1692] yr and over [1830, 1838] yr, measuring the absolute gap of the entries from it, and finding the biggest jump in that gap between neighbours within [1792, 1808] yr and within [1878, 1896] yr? 4.5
